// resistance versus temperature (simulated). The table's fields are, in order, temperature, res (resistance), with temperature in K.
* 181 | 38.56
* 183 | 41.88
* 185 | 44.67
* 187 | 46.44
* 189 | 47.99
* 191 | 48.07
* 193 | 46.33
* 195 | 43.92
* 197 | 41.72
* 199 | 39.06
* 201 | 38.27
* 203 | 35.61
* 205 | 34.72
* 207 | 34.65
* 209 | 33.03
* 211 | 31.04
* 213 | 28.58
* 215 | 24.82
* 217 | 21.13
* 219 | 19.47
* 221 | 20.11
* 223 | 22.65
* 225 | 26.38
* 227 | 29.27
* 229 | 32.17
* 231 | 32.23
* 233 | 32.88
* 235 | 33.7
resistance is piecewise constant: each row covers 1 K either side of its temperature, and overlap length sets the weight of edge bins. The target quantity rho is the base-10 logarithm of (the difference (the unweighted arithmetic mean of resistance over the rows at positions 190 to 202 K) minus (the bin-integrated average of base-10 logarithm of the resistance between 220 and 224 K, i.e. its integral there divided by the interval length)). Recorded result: 1.62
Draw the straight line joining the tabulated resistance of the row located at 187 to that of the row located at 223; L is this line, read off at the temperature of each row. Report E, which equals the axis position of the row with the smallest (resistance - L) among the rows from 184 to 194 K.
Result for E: 185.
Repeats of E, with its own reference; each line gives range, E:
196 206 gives 203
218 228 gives 219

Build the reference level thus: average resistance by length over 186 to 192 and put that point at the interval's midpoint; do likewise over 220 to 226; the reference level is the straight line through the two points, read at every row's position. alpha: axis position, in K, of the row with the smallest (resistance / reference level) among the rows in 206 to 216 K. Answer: 215 K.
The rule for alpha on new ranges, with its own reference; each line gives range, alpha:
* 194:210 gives 203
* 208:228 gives 219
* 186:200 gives 187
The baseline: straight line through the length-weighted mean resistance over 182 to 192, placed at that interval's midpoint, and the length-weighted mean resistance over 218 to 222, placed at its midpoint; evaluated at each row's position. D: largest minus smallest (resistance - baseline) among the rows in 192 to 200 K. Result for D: 3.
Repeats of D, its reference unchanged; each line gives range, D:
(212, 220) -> 4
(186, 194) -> 5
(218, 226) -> 12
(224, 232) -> 11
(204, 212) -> 2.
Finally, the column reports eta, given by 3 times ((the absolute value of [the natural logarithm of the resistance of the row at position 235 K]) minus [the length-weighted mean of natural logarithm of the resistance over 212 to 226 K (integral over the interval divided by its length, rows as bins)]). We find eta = 1.1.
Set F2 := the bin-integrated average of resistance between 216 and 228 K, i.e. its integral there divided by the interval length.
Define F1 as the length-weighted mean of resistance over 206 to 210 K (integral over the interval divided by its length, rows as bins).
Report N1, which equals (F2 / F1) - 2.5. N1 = -1.8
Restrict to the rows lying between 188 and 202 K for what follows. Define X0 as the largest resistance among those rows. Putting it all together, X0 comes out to 48.07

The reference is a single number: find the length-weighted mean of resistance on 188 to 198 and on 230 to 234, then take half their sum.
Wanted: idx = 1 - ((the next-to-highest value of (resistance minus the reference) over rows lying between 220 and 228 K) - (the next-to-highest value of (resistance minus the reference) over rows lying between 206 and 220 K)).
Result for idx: 8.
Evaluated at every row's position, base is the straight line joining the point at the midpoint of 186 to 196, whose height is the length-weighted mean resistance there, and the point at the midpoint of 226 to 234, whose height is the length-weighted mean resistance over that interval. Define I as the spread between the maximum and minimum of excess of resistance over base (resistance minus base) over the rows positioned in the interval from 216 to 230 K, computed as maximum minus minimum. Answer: 16.5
